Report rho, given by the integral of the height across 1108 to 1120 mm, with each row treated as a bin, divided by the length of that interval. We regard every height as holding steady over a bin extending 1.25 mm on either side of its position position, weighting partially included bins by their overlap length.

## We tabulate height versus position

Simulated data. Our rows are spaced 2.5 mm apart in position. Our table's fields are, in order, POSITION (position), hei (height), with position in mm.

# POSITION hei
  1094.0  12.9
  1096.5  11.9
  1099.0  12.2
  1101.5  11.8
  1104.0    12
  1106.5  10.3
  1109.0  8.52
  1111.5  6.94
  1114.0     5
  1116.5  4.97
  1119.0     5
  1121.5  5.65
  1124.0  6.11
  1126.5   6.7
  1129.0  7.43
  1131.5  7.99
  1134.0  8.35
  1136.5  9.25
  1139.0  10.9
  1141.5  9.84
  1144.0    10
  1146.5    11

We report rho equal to 6.1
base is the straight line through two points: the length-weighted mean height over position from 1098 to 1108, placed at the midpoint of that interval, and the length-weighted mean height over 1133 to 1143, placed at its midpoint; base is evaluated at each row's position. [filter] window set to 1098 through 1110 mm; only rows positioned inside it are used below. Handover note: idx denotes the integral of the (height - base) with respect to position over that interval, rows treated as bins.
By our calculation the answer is -5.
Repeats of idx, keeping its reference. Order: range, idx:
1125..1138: -26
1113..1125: -64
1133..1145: 1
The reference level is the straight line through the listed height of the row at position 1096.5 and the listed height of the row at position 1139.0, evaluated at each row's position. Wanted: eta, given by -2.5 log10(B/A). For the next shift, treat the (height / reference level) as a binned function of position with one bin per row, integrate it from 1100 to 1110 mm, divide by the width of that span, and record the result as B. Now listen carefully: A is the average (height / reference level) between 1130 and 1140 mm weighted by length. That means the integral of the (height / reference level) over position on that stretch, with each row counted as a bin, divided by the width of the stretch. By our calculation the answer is -0.1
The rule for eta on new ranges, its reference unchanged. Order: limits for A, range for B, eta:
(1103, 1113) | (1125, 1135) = 0.2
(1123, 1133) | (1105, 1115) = -0.1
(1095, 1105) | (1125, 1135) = 0.4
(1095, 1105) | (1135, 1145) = 0.1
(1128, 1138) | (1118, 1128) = 0.4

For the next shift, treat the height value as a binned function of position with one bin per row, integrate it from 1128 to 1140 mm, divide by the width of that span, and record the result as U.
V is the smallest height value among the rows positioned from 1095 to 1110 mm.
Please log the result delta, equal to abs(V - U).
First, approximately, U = 8.8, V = 8.52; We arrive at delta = 0.2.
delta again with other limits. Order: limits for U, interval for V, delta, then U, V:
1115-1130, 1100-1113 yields 1.0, 5.9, 6.94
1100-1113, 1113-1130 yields 4.9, 9.9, 4.97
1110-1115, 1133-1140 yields 2.2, 6.1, 8.35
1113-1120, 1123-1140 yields 1.1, 5.0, 6.11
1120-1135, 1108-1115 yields 2.0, 7.0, 5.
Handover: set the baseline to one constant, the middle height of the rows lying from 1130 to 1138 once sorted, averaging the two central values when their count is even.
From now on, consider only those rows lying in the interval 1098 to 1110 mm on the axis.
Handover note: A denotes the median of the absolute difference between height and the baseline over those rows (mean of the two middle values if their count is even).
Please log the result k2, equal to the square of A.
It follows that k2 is 12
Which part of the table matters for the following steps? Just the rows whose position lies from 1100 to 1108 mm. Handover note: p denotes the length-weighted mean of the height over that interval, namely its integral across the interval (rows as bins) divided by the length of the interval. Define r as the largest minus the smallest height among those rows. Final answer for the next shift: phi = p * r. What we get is 19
